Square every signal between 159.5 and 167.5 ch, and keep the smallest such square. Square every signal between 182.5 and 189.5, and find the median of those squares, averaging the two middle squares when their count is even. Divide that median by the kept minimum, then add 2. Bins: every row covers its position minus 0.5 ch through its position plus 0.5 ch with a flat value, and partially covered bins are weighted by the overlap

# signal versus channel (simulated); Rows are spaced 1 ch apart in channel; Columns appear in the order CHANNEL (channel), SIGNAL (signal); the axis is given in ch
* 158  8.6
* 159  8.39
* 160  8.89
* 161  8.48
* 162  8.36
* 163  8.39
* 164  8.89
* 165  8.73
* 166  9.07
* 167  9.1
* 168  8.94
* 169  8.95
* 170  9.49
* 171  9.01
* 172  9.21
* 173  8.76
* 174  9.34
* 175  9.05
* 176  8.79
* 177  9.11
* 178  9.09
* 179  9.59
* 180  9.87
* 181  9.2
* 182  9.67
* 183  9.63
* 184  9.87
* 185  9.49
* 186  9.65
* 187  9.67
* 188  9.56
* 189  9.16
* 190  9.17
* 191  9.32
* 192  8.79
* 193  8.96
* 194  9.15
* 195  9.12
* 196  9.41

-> 3.33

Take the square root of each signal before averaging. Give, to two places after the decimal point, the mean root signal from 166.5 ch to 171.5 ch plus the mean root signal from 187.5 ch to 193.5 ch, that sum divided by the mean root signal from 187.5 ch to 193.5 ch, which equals 2.00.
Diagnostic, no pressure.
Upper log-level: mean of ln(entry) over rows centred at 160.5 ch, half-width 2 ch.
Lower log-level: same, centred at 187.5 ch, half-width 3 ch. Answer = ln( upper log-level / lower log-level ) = -0.047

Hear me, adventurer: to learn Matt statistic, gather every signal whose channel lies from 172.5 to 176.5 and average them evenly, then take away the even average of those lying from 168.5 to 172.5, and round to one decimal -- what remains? -0.2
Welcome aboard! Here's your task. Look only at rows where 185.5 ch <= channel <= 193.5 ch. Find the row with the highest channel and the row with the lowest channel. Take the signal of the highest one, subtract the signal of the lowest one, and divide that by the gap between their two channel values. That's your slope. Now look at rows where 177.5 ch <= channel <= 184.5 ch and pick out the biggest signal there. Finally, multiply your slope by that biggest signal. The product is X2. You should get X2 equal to -0.97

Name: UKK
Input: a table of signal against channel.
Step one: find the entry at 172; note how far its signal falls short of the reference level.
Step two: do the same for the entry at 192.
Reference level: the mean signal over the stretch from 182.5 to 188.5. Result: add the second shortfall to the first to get 1.3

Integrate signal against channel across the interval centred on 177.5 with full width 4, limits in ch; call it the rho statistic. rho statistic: 37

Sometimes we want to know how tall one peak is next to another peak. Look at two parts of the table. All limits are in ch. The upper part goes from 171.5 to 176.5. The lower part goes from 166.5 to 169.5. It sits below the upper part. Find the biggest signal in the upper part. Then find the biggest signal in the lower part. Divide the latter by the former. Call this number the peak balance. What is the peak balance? 0.97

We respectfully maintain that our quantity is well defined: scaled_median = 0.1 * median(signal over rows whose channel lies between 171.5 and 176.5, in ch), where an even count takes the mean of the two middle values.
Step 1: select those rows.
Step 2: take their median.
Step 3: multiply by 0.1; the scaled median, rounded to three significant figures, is 0.905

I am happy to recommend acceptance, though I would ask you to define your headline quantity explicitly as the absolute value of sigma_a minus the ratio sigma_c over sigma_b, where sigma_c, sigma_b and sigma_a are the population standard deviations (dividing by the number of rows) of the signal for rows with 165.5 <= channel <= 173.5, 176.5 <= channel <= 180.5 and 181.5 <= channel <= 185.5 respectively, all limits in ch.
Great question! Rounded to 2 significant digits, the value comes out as 0.48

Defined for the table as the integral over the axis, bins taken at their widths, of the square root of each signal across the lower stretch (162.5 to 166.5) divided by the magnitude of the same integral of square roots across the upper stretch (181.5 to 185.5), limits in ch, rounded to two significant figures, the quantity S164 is 0.95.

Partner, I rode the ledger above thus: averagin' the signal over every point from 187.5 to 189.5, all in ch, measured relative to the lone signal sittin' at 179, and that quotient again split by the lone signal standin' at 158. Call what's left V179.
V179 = 0.113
